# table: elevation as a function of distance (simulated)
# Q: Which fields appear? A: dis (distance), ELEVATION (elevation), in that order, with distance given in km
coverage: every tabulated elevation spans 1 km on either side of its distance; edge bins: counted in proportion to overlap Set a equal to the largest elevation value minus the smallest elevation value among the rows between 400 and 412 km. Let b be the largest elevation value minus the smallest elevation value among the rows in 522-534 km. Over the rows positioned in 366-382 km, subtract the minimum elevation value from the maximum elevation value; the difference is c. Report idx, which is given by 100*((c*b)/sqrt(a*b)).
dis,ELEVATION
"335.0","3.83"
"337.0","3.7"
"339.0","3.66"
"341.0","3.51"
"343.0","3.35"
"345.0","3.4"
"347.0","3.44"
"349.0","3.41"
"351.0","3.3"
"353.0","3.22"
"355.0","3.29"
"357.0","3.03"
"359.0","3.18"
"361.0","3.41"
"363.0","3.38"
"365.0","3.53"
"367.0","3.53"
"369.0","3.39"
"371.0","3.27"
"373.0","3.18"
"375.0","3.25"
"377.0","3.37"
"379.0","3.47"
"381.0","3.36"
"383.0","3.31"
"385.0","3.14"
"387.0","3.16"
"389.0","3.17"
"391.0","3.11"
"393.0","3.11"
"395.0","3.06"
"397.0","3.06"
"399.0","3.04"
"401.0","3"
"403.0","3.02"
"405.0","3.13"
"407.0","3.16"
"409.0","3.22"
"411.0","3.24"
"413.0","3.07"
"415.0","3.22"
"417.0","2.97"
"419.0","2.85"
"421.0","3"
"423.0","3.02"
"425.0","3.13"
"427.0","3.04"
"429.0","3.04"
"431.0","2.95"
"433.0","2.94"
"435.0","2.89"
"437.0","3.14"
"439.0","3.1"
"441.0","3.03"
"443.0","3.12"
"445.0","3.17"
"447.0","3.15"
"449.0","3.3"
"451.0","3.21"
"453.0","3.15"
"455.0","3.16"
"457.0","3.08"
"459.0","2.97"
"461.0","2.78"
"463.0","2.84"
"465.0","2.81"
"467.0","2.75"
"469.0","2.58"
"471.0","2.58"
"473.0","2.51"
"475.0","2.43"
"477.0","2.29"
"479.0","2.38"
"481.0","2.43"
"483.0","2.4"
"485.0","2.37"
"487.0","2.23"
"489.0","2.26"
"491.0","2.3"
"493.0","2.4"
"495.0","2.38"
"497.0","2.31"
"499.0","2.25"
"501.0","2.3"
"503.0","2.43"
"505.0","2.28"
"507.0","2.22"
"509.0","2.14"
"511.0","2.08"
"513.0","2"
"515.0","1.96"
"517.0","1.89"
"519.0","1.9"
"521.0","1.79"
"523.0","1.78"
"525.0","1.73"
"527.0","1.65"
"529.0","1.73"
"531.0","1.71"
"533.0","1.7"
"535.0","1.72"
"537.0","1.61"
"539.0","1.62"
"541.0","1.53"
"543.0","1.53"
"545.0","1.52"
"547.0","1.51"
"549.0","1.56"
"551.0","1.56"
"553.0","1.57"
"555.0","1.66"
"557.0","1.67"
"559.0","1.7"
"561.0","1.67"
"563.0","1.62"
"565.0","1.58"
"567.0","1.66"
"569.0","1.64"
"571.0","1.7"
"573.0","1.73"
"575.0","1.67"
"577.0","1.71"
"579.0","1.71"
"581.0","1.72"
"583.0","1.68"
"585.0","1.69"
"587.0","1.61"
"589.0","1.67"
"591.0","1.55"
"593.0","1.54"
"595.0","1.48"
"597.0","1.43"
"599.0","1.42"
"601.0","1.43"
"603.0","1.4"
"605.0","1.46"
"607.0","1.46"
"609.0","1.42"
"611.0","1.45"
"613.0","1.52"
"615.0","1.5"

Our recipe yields 26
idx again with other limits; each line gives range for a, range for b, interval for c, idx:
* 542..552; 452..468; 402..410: 57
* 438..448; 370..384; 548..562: 20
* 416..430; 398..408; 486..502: 13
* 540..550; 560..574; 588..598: 42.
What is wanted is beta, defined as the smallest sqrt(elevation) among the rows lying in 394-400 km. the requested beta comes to 1.74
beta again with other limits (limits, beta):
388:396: 1.75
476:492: 1.49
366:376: 1.78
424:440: 1.70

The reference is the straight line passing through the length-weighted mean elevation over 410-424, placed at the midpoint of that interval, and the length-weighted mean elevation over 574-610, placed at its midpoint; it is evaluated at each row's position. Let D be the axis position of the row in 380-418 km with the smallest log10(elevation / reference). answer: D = 401.0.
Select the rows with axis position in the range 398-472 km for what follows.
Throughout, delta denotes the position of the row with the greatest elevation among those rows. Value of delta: 449.0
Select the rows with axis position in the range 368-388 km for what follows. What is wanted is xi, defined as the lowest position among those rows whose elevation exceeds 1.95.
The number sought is 369.0 km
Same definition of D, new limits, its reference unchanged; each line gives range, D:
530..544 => 541.0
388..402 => 401.0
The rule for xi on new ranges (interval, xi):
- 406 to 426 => 407.0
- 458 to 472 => 459.0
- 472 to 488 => 473.0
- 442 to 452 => 443.0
